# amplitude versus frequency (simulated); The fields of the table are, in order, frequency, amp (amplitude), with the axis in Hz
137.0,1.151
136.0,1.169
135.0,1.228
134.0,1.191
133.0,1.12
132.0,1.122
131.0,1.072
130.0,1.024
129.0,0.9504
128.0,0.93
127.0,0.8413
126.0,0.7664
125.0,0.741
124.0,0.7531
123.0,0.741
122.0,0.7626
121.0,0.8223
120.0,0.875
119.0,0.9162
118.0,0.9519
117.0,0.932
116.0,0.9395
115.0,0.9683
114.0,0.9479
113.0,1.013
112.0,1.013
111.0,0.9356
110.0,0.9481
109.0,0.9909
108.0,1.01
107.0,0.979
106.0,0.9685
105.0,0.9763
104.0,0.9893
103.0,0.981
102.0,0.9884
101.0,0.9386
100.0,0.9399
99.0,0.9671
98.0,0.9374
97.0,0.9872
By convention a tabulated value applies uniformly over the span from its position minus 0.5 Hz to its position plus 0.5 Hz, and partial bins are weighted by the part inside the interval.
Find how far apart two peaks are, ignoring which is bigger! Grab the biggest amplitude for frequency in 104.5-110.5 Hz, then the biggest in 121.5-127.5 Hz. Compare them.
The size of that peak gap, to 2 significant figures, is 0.17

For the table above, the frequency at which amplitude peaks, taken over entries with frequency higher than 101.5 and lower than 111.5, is 108.0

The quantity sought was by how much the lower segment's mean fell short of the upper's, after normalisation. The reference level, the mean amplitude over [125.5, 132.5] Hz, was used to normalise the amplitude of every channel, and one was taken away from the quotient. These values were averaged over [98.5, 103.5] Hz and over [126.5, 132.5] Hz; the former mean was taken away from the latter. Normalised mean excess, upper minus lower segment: 0.03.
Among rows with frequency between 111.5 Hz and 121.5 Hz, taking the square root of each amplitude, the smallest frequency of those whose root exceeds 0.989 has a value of 112.0 Hz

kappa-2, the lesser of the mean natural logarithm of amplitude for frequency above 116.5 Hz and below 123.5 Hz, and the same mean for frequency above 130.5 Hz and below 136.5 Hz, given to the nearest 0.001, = -0.158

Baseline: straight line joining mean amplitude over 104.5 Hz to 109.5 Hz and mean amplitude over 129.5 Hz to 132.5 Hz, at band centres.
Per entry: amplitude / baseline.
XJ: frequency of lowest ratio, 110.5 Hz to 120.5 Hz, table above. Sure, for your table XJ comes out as 120.0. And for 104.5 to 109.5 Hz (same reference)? 106.0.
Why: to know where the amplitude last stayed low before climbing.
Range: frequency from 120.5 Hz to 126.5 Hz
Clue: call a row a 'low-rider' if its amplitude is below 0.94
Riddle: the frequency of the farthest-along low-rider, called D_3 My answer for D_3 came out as 126.0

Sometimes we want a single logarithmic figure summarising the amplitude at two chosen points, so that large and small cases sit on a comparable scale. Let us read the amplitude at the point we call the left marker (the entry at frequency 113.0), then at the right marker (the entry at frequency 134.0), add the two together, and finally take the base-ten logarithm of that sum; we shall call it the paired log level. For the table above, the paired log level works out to 0.34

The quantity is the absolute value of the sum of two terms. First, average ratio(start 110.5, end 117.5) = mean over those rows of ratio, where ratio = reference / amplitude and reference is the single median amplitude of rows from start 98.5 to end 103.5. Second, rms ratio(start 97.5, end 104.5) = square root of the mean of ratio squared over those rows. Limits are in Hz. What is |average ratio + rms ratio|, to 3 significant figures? 2.01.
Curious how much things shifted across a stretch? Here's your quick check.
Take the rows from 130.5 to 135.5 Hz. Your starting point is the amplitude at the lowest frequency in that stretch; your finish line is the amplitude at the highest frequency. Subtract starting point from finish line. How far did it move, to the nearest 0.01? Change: 0.16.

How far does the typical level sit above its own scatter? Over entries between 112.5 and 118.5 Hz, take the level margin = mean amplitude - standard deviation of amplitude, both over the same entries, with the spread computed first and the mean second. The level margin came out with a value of 0.93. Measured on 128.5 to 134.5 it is 1.00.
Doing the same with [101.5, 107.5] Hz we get 0.97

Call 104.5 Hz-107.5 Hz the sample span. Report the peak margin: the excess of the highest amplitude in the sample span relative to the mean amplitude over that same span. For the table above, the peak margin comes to 0.004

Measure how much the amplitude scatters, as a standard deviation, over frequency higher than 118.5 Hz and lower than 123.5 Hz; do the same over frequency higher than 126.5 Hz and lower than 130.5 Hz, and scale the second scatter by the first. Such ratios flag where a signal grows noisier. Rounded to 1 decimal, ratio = 1.0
